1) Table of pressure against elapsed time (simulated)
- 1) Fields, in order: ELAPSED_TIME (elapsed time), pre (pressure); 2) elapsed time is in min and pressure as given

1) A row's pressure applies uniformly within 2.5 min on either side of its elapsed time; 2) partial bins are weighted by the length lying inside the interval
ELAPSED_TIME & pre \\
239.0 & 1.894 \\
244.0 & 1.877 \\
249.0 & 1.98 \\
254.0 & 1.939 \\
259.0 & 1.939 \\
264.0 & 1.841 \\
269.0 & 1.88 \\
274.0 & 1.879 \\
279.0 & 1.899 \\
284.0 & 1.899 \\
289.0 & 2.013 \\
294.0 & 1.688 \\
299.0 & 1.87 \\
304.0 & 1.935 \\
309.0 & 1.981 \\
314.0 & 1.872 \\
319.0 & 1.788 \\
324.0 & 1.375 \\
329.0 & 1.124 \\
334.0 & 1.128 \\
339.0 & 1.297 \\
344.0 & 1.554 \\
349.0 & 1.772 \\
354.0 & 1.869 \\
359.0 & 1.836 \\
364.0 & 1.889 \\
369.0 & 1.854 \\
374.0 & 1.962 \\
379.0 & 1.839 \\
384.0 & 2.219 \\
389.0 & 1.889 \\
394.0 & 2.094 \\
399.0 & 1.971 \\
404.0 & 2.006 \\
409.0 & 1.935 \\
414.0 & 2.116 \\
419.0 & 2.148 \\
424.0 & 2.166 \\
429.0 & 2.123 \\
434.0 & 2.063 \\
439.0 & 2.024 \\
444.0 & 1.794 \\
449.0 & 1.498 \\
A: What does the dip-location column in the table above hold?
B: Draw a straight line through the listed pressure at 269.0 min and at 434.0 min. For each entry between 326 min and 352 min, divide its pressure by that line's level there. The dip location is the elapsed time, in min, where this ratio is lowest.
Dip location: 329.0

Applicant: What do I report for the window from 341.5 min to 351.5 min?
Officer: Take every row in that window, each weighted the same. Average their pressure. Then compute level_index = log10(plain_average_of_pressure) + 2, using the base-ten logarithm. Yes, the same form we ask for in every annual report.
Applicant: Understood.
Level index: 2.22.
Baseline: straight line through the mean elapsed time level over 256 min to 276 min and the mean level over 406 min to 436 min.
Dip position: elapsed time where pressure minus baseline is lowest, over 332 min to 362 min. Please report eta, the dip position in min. 334.0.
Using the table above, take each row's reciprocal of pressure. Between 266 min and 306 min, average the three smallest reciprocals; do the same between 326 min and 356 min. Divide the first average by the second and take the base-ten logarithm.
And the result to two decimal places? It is -0.05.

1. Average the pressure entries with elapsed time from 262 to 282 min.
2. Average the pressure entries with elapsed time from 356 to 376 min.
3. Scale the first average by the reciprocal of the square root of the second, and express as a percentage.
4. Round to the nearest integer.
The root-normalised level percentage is 137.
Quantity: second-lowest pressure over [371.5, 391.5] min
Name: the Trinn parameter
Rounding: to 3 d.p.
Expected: 1.889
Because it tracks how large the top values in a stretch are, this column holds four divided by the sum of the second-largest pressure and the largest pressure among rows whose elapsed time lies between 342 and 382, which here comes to 1.04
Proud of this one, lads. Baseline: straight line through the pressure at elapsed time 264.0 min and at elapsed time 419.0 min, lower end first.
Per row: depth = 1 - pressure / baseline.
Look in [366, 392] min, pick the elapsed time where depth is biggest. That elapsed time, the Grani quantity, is 379.0 min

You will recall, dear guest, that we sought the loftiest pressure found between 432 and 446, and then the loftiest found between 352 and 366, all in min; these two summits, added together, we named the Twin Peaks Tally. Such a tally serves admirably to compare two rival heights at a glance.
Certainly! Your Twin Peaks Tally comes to 3.95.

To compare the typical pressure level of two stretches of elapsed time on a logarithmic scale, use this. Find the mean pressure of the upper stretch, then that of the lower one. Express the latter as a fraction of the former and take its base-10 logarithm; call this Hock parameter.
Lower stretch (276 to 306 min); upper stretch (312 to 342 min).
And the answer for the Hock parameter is 0.12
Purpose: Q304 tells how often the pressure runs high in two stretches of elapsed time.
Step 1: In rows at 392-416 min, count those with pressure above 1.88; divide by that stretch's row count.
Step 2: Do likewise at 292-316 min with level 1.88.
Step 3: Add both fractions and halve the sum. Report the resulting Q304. 0.70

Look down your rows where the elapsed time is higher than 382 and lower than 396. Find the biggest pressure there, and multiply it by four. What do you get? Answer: 8.9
